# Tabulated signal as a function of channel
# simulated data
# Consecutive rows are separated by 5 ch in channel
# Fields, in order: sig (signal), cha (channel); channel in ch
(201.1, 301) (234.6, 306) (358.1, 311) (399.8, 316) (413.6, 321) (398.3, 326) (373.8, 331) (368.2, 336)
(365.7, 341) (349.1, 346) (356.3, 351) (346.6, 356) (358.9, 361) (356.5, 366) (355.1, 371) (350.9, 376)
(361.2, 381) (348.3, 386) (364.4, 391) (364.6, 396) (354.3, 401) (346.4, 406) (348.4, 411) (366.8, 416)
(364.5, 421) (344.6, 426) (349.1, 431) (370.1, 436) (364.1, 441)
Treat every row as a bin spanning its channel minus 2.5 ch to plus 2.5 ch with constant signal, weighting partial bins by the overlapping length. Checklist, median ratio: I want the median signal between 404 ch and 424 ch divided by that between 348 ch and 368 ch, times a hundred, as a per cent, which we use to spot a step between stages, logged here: 100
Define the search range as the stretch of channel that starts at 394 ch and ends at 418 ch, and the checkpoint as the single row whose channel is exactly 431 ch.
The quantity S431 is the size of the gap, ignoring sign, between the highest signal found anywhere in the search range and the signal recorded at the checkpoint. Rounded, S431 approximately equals 17.7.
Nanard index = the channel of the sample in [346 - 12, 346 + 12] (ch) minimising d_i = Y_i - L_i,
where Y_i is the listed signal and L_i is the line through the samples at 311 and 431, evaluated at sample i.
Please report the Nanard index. 356 ch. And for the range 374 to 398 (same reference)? 386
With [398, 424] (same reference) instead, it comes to 406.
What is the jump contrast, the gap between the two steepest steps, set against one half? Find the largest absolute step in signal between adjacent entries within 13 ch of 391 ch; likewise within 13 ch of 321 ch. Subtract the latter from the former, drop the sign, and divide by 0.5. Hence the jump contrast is 51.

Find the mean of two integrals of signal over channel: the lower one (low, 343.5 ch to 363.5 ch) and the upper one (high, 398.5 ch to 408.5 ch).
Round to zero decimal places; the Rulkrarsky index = 5279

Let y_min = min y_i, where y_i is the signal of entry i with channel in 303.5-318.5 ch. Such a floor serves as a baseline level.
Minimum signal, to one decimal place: 234.6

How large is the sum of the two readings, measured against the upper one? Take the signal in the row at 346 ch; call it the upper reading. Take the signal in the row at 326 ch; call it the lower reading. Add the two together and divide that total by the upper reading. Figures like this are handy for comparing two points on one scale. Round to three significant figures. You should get 2.14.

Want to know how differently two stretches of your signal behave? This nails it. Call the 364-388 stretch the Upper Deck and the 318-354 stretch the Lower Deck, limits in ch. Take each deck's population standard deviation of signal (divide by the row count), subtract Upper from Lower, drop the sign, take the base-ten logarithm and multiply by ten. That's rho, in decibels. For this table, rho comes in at 12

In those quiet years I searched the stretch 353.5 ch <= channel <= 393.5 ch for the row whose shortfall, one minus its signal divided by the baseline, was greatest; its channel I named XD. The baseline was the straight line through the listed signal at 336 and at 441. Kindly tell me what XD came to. 356 ch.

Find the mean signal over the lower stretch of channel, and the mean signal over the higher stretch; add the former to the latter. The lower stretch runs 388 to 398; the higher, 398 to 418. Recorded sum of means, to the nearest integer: 718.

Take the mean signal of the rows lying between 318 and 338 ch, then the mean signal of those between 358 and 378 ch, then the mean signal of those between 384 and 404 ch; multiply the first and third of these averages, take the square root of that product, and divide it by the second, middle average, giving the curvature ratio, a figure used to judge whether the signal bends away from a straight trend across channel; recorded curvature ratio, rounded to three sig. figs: 1.05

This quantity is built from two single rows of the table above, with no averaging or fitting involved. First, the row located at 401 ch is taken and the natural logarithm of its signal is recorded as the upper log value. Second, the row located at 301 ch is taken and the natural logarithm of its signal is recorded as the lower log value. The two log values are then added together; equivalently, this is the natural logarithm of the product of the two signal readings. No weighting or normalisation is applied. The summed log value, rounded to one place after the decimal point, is 11.2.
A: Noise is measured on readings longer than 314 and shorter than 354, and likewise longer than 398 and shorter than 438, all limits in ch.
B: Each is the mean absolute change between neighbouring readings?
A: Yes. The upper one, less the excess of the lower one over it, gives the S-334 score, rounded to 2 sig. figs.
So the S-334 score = 9.5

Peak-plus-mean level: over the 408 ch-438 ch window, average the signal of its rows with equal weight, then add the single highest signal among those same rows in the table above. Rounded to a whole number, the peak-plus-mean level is 727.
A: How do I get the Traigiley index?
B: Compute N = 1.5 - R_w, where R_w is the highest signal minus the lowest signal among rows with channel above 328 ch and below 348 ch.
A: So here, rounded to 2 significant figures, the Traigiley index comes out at -23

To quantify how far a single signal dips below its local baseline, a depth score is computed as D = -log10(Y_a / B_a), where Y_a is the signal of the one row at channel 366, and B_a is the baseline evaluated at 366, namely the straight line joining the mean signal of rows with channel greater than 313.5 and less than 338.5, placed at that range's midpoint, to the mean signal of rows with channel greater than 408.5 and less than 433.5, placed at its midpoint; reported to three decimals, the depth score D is 0.023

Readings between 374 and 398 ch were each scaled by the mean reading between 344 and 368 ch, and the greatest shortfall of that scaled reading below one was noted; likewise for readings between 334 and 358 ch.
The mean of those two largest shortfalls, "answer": 0.017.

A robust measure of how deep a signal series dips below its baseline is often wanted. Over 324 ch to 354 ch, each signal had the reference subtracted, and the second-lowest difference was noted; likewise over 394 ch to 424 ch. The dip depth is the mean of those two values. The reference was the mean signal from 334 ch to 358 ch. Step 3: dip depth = -5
